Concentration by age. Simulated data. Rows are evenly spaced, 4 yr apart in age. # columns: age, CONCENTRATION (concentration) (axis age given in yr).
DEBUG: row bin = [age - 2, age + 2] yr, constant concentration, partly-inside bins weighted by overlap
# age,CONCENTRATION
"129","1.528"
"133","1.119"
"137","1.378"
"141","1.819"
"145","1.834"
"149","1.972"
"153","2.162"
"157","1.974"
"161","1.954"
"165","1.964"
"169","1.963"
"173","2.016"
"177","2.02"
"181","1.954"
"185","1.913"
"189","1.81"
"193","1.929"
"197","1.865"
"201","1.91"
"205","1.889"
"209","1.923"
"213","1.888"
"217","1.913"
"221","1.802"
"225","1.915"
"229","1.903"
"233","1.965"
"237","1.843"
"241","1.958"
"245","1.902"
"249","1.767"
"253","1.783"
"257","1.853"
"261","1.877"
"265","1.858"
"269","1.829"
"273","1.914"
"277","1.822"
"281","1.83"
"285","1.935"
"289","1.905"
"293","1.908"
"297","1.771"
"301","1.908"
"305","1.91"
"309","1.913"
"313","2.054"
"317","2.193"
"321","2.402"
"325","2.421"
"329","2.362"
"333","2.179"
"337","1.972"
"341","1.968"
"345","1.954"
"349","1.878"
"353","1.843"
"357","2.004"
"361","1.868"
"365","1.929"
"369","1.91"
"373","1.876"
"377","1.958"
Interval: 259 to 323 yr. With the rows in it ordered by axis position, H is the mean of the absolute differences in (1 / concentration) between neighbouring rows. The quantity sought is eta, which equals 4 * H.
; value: 0.079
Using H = 0.0196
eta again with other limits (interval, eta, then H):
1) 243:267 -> 0.063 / 0.0158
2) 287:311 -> 0.067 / 0.0167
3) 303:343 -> 0.091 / 0.0228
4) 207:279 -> 0.075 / 0.0188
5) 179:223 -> 0.068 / 0.0169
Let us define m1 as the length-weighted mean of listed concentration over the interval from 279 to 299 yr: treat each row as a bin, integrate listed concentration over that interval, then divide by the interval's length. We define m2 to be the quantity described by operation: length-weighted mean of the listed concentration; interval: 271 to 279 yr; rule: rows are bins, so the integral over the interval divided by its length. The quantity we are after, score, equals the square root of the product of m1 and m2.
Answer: 1.869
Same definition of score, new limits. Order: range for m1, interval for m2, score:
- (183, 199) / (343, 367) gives 1.896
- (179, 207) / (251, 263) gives 1.866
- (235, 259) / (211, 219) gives 1.876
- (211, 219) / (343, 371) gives 1.906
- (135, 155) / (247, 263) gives 1.826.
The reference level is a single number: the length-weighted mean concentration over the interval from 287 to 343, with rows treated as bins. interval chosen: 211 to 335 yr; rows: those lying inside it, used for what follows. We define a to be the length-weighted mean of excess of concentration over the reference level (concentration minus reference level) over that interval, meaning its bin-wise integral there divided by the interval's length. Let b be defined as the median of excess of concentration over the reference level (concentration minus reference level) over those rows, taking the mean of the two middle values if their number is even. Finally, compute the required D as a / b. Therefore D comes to 0.7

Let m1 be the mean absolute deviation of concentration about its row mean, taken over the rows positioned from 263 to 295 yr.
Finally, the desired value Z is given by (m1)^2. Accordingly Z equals 0.0016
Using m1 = 0.040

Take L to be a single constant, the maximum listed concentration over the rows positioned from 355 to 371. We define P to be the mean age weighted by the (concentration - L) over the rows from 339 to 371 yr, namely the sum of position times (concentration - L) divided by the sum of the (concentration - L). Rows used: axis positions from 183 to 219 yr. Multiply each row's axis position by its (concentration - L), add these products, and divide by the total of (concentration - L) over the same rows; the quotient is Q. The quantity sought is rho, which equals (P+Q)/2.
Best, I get 278.1 yr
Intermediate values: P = 356.2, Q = 200.0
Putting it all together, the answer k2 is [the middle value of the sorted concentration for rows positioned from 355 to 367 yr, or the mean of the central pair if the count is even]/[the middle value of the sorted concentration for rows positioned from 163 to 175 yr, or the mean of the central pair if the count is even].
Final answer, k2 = 0.98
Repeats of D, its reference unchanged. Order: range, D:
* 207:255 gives 1.1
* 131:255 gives 1.3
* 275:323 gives 0.6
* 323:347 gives 5.9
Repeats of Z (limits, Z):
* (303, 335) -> 0.0273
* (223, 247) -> 0.0010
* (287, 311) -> 0.0015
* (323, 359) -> 0.0292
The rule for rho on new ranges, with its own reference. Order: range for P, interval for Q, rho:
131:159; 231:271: 194.3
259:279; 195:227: 240.3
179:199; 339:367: 272.1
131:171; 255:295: 205.4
